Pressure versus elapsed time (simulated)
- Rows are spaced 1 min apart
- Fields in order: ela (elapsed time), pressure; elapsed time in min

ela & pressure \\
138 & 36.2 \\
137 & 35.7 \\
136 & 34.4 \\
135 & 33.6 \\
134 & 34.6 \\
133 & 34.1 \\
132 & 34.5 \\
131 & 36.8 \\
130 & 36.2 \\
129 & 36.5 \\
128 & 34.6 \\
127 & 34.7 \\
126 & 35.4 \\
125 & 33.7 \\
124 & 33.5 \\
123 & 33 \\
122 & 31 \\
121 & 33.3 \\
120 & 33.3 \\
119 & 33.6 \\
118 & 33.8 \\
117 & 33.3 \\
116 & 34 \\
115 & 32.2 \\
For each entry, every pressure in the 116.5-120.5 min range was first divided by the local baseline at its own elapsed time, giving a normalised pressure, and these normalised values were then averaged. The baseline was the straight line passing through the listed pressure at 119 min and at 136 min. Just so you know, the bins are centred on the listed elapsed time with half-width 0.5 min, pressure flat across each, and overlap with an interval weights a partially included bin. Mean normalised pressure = 1.00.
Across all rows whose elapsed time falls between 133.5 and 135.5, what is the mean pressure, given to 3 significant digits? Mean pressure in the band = 34.1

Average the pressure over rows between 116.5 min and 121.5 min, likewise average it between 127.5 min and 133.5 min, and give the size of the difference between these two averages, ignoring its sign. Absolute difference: 1.99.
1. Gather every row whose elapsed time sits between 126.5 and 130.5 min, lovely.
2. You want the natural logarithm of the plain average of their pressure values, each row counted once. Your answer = 3.57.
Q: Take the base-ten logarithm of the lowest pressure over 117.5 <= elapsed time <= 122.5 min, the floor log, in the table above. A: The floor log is 1.491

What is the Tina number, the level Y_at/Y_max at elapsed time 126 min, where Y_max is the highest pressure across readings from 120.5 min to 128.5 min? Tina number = 1.00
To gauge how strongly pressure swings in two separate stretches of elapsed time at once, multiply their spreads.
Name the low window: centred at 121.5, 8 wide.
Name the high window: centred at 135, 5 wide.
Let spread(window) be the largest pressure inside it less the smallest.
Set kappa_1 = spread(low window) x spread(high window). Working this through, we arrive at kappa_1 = 5.9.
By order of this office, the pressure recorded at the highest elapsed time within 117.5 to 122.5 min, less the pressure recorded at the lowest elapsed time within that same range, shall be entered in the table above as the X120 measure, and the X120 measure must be -2.8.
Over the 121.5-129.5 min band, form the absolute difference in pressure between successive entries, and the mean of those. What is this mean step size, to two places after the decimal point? 1.01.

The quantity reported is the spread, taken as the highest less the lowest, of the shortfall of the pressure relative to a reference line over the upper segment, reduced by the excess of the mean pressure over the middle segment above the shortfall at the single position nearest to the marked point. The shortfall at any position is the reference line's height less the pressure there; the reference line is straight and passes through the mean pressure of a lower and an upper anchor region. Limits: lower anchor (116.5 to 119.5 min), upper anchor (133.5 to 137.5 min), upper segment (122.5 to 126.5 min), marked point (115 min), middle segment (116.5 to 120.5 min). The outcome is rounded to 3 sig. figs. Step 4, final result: -30.1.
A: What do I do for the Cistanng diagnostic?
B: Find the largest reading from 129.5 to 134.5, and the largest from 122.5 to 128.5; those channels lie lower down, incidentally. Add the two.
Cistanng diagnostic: 72.2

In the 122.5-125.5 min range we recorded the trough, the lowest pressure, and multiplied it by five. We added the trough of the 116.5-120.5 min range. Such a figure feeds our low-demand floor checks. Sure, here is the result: 198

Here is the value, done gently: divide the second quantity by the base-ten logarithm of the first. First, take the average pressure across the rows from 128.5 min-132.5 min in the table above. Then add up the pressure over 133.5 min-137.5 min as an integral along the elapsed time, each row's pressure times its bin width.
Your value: 88.9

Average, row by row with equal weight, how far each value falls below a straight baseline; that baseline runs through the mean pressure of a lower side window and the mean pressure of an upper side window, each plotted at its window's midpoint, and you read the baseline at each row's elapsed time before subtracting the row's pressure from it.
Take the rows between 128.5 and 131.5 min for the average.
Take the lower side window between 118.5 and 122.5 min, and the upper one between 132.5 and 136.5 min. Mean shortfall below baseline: -2.8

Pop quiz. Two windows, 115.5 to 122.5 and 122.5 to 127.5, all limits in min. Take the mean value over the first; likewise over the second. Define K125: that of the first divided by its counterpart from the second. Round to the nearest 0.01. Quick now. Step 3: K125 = 0.97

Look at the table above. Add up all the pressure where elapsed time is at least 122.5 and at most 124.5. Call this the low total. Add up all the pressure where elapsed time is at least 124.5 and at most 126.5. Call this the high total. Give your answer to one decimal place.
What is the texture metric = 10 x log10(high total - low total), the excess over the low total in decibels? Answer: 4.1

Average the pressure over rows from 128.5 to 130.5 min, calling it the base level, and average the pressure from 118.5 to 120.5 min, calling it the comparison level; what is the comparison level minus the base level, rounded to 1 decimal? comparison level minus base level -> -2.9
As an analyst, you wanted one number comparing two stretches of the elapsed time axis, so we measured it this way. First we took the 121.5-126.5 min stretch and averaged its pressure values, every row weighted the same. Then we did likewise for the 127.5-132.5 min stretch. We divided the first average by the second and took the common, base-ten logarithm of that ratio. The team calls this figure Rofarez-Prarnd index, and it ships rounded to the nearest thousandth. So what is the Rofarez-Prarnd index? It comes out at -0.030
